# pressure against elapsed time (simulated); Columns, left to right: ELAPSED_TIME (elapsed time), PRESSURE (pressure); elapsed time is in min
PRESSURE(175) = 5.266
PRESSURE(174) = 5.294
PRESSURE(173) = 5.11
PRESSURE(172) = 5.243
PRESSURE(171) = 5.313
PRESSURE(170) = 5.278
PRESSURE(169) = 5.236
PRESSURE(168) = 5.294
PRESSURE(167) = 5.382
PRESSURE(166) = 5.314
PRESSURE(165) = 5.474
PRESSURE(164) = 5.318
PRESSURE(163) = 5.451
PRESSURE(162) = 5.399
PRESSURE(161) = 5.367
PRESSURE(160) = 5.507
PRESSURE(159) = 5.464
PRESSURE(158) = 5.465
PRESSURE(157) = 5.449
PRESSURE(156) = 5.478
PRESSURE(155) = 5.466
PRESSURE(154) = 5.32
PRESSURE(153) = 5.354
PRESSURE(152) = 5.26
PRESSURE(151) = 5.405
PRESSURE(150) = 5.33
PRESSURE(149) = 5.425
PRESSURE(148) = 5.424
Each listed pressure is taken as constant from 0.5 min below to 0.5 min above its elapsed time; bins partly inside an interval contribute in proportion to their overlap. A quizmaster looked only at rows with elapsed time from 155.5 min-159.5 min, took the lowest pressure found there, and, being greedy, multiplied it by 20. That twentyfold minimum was 109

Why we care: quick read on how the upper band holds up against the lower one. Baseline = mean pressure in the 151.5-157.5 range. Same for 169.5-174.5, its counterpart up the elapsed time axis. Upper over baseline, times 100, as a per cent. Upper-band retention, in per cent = 97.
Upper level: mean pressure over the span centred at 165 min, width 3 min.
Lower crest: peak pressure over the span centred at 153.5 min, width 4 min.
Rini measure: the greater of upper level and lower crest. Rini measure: 5.47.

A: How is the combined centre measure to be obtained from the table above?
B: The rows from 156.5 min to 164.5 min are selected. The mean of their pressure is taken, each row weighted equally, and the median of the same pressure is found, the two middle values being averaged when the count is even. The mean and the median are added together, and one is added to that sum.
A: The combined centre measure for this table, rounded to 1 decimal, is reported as 11.9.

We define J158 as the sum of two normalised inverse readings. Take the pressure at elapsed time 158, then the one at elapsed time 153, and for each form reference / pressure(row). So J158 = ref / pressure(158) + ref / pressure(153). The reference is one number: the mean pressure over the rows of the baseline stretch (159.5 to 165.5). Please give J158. 2.00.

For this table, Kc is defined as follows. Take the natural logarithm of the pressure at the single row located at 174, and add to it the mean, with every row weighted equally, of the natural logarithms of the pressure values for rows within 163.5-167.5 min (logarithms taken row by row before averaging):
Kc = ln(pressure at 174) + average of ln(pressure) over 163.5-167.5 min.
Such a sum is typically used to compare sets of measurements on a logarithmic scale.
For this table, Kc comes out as 3.35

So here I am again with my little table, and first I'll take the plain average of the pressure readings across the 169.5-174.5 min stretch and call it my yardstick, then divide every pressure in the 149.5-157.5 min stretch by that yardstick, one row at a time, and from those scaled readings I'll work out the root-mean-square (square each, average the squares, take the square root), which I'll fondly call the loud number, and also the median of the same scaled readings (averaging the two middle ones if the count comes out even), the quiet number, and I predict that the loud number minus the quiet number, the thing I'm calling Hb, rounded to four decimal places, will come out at 0.0007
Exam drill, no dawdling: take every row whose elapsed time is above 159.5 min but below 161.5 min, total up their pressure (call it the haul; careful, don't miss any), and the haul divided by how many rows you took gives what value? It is 5.437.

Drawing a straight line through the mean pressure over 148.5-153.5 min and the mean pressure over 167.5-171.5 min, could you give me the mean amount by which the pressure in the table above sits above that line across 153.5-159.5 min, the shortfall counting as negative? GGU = 0.108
